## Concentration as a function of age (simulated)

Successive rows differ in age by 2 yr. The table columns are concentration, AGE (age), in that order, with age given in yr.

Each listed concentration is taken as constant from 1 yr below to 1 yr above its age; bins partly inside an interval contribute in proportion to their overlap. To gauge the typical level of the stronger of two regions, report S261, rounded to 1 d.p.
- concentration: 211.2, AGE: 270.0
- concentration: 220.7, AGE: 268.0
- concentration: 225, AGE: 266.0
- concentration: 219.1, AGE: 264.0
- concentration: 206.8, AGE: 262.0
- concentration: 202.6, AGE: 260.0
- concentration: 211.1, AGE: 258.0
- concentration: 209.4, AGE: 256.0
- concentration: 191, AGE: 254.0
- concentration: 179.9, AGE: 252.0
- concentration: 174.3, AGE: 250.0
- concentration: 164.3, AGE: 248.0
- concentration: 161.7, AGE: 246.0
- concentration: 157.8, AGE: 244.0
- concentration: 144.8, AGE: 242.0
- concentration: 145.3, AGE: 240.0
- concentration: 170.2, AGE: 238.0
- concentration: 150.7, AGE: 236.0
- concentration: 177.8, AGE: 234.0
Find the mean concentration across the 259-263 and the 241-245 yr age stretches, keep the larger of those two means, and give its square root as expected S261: 14.3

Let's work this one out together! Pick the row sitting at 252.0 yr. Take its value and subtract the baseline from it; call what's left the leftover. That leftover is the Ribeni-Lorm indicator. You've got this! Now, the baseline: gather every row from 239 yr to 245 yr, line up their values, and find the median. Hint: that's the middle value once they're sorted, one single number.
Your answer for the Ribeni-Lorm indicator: 35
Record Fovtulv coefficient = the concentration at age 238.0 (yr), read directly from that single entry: 170.2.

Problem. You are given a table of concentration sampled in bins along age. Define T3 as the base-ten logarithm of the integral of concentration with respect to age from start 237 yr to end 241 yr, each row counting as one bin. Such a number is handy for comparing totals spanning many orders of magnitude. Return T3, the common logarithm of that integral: 2.80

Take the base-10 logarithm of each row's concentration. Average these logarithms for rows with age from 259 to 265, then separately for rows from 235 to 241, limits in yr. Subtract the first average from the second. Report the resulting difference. -0.13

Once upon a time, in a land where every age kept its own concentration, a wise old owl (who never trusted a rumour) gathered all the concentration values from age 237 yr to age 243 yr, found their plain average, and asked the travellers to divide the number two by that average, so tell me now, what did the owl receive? 0.0130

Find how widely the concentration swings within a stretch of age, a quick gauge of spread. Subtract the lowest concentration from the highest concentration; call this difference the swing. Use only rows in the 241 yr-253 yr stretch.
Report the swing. 35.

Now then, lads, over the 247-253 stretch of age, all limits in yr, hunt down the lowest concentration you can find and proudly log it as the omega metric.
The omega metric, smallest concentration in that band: 164.3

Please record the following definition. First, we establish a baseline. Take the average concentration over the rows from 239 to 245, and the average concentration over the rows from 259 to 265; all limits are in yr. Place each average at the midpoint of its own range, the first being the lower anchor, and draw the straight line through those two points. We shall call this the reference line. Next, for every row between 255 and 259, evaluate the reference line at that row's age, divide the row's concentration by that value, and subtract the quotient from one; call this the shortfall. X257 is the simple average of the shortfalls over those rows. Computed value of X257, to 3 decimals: -0.081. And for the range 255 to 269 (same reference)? -0.021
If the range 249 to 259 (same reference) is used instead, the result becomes -0.040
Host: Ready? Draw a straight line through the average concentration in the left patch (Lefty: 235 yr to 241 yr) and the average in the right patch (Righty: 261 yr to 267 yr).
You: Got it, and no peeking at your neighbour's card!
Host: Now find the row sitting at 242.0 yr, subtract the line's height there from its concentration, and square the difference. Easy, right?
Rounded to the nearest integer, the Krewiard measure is 403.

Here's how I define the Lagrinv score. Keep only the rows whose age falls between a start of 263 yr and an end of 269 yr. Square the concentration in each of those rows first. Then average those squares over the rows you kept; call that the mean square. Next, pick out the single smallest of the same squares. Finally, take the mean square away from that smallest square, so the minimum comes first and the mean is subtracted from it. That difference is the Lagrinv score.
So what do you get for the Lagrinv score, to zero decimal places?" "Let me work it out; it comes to -1108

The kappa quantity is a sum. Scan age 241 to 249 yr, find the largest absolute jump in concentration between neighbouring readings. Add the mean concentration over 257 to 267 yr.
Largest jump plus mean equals 226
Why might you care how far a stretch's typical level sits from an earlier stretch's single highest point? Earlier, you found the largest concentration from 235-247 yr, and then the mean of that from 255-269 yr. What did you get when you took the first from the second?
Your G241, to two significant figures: 43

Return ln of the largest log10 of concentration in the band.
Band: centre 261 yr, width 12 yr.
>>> 0.855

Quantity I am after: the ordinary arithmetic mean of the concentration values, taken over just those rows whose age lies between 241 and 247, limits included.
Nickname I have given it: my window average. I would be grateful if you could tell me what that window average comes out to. 155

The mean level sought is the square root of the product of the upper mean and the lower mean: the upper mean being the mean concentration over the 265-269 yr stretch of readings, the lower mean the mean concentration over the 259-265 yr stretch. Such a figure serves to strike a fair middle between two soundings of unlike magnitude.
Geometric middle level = 216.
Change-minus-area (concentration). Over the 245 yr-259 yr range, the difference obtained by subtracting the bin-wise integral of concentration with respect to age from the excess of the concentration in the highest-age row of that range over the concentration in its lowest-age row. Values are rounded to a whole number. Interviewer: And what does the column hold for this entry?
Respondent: -2534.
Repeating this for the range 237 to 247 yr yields -1568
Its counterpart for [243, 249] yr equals -961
